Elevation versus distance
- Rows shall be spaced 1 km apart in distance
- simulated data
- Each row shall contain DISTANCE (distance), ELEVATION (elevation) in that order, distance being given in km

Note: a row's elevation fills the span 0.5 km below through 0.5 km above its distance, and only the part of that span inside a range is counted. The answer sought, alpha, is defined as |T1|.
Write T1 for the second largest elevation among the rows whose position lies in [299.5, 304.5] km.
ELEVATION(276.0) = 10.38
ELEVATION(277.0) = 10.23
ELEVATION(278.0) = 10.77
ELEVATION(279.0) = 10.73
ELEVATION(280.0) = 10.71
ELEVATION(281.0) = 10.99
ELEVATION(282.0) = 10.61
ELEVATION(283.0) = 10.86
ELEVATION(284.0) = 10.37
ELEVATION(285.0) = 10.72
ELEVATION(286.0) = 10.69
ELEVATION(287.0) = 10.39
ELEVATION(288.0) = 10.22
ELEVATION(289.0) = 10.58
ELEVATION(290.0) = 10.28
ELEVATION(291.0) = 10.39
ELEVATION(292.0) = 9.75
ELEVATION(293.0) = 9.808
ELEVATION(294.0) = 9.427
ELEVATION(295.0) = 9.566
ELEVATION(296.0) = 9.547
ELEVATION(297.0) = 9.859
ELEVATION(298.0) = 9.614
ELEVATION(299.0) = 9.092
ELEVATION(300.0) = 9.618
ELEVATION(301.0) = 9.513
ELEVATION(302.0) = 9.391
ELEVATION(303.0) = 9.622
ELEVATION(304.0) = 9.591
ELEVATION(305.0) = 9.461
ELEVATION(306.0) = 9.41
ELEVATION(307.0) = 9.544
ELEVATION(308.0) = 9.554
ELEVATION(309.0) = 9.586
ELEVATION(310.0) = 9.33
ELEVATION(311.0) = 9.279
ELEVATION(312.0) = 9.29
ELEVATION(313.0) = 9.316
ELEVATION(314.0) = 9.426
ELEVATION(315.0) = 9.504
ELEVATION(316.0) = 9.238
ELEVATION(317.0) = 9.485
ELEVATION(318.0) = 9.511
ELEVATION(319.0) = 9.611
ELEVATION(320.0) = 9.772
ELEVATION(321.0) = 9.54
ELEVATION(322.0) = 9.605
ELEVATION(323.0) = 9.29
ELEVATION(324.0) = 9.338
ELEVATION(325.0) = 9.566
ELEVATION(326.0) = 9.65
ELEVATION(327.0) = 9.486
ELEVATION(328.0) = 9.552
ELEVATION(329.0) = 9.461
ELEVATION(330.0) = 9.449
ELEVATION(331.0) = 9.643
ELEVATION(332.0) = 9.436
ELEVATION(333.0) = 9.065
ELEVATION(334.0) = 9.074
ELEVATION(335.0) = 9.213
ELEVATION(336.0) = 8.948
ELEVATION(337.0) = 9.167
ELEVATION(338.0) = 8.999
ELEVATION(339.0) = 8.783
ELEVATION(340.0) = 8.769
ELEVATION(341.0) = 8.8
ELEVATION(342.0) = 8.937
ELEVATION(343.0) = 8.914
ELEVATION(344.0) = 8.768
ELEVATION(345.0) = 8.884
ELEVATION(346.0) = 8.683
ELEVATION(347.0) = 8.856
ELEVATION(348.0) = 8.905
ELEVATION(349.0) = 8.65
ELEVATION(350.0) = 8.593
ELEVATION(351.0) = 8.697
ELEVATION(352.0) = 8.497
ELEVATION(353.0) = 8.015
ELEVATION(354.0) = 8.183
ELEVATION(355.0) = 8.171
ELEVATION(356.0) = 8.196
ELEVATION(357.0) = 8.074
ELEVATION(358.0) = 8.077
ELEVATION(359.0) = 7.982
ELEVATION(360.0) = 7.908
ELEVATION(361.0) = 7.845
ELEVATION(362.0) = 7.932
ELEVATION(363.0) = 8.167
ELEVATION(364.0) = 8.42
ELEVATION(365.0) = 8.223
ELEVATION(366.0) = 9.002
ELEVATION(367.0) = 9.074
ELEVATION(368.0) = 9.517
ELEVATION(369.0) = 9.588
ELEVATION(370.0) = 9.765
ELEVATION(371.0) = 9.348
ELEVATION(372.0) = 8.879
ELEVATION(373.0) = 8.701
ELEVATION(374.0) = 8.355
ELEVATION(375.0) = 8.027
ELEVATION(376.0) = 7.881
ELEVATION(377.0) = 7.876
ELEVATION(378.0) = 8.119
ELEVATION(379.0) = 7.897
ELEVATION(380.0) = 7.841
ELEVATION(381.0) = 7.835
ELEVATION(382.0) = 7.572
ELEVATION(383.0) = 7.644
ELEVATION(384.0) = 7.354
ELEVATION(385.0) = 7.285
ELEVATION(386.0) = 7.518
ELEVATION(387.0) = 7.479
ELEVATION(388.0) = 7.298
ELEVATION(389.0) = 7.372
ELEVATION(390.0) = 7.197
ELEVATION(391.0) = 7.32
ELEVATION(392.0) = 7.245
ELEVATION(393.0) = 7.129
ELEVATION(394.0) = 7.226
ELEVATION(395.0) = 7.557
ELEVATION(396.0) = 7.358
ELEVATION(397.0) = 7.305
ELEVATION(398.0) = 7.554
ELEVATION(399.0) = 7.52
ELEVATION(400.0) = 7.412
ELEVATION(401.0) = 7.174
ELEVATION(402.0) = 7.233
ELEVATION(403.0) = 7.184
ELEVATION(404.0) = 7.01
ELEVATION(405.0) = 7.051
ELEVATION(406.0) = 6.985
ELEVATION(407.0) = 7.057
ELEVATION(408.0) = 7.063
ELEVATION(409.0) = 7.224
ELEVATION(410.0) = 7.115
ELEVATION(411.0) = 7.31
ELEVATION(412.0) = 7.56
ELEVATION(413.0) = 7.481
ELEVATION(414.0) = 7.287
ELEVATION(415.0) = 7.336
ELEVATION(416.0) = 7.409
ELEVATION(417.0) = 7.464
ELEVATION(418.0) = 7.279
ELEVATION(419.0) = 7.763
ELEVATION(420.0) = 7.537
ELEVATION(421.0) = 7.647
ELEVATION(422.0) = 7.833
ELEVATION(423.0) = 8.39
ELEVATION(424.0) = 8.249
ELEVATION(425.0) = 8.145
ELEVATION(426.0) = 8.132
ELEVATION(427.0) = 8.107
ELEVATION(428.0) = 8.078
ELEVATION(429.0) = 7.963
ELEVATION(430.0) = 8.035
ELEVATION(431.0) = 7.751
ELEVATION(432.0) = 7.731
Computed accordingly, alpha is 9.6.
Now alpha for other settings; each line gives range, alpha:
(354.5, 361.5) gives 8.2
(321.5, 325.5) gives 9.6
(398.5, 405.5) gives 7.4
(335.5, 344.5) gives 9.0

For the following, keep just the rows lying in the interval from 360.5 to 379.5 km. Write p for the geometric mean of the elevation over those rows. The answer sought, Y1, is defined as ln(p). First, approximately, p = 8.5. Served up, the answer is 2.14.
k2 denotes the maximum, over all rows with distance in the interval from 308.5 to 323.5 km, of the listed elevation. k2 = 9.772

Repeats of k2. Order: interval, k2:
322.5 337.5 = 9.65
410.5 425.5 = 8.39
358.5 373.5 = 9.765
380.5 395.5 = 7.835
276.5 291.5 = 10.99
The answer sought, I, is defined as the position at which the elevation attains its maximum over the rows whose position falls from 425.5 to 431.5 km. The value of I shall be 426.0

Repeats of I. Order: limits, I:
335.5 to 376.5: 370.0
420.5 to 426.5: 423.0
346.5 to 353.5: 348.0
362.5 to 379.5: 370.0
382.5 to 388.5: 383.0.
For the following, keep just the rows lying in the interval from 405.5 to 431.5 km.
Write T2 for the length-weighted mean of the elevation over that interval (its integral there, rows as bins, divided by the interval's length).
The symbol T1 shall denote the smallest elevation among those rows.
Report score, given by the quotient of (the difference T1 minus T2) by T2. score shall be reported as -0.084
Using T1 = 6.985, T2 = 7.6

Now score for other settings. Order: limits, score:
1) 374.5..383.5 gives -0.036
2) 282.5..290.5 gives -0.028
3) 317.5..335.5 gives -0.042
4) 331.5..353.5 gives -0.094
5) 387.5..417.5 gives -0.041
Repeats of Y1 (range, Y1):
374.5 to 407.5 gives 2.01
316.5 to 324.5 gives 2.25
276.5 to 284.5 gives 2.37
